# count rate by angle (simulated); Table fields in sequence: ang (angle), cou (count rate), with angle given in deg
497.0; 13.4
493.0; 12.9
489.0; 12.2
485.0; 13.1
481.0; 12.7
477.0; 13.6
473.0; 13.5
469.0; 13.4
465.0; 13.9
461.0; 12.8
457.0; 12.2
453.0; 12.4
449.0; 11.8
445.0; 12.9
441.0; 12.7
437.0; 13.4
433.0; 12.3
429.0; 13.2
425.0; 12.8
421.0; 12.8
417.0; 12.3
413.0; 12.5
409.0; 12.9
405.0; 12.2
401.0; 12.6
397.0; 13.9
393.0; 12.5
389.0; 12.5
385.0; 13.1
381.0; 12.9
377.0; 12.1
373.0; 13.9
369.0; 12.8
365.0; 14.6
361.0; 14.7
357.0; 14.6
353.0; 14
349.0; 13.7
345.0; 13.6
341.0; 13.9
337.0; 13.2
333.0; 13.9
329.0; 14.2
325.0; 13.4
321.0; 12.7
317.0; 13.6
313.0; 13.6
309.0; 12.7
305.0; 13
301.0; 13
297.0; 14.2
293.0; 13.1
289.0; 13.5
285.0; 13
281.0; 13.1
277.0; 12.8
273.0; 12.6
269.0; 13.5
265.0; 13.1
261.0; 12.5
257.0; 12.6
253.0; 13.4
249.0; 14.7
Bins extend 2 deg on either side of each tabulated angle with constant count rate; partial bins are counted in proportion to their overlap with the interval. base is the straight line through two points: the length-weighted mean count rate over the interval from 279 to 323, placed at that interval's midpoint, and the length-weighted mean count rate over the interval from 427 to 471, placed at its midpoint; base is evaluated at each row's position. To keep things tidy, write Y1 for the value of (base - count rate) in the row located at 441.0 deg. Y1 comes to 0.14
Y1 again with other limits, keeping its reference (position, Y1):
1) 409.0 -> 0.03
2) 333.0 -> -0.76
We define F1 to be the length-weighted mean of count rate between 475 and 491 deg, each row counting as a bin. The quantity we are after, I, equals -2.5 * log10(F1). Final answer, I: -2.78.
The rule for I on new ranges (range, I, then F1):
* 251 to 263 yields -2.77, 12.8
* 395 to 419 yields -2.76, 12.7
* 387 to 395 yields -2.74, 12.5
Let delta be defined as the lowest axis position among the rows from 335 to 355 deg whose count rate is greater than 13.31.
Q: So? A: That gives 341.0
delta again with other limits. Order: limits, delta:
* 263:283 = 269.0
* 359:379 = 361.0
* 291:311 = 297.0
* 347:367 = 349.0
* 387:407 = 397.0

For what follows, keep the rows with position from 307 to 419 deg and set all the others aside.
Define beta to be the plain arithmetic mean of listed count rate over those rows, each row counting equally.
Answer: 13.3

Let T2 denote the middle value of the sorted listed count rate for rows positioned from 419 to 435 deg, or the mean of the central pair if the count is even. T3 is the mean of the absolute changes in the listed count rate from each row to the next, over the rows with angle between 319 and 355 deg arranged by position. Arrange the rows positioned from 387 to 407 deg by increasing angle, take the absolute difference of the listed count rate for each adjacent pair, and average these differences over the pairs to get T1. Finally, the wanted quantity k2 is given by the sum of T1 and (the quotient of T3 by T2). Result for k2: 0.81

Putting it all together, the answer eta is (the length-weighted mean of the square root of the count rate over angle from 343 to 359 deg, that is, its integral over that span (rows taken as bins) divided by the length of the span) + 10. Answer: 13.7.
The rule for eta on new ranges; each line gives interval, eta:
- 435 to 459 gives 13.5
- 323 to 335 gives 13.7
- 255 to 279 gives 13.6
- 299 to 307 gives 13.6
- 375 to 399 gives 13.6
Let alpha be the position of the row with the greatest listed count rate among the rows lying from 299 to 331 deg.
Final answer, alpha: 329.0 deg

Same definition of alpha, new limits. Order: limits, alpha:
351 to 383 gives 361.0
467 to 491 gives 477.0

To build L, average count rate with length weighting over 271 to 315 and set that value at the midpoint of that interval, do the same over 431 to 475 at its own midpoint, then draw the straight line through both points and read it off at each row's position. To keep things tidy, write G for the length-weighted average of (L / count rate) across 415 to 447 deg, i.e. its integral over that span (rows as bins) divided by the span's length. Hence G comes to 1.01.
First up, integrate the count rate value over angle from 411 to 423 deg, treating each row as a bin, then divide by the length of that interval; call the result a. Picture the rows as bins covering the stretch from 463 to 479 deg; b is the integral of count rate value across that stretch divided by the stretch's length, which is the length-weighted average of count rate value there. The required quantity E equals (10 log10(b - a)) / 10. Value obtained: 0.03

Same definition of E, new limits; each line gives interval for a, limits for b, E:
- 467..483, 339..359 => -0.18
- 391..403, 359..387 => -0.35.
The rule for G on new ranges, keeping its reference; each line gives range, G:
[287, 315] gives 0.99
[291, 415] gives 0.98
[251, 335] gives 1.00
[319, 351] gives 0.96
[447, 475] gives 1.00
